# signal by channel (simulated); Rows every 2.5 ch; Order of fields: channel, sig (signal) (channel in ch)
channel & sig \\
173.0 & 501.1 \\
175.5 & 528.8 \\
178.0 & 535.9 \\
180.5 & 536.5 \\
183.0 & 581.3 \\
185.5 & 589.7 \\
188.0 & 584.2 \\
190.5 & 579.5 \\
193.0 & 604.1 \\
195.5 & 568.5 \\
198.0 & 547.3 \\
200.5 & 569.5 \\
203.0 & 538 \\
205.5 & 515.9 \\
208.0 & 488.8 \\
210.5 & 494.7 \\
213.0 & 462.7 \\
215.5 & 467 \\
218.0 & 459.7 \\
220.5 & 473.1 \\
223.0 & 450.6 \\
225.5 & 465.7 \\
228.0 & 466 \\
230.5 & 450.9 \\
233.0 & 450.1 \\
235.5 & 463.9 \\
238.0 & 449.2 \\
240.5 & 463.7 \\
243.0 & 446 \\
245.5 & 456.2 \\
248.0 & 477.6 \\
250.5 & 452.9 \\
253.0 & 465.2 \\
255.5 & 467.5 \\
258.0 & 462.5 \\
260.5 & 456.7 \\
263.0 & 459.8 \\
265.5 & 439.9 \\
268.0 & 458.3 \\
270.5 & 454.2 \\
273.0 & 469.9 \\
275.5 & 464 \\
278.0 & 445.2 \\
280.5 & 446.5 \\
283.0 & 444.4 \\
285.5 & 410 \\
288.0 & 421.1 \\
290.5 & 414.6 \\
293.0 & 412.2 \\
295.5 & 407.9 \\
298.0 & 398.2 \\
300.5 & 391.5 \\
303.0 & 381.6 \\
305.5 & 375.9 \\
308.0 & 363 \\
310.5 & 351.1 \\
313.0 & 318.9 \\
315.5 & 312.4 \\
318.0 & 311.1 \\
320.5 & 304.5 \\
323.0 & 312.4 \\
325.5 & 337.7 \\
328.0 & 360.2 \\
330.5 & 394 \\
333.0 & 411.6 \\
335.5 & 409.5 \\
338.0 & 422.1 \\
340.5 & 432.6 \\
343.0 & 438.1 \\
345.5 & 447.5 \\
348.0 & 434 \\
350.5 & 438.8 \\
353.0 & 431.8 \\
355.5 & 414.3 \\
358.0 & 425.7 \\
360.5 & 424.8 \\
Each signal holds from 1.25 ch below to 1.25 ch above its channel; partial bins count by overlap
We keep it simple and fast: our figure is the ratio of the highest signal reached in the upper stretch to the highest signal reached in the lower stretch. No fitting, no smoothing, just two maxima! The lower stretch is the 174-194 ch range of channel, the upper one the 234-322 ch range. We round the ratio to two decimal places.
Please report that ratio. 0.79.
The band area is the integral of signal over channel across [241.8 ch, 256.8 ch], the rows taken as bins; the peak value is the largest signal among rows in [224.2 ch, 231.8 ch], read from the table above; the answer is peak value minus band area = -6448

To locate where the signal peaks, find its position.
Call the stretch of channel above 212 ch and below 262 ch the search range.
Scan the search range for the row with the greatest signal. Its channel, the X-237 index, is 248.0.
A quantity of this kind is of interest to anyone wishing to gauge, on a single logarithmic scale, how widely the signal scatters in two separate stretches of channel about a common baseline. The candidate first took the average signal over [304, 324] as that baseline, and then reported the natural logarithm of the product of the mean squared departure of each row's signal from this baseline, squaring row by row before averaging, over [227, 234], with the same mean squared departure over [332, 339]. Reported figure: 18.5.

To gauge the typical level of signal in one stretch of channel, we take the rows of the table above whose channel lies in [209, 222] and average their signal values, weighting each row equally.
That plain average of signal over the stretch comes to 471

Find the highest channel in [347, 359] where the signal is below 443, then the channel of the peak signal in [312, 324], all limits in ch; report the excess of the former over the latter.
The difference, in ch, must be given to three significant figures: 45.0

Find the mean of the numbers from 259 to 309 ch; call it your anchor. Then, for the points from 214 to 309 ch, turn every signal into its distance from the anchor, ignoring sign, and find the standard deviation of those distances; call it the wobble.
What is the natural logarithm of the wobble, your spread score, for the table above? 2.5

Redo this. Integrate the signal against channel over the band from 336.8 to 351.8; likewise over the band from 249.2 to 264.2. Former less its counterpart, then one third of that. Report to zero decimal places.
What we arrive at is -126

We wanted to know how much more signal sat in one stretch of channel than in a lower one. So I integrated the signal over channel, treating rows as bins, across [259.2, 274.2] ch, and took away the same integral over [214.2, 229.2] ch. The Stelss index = -108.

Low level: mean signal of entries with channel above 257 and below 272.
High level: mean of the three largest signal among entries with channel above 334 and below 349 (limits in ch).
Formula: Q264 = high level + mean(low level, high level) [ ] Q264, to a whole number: 887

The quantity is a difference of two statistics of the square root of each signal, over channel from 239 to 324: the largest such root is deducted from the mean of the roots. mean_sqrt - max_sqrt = -1.5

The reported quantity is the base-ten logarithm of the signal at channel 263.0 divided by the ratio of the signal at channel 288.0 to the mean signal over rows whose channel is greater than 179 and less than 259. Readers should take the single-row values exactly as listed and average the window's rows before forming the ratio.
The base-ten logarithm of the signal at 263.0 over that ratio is 2.74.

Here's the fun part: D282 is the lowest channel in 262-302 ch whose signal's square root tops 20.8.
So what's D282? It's 263.0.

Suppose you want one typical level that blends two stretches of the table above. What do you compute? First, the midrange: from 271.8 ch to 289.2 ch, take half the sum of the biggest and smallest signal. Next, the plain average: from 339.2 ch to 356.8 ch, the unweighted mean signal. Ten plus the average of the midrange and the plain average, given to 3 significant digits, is 447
